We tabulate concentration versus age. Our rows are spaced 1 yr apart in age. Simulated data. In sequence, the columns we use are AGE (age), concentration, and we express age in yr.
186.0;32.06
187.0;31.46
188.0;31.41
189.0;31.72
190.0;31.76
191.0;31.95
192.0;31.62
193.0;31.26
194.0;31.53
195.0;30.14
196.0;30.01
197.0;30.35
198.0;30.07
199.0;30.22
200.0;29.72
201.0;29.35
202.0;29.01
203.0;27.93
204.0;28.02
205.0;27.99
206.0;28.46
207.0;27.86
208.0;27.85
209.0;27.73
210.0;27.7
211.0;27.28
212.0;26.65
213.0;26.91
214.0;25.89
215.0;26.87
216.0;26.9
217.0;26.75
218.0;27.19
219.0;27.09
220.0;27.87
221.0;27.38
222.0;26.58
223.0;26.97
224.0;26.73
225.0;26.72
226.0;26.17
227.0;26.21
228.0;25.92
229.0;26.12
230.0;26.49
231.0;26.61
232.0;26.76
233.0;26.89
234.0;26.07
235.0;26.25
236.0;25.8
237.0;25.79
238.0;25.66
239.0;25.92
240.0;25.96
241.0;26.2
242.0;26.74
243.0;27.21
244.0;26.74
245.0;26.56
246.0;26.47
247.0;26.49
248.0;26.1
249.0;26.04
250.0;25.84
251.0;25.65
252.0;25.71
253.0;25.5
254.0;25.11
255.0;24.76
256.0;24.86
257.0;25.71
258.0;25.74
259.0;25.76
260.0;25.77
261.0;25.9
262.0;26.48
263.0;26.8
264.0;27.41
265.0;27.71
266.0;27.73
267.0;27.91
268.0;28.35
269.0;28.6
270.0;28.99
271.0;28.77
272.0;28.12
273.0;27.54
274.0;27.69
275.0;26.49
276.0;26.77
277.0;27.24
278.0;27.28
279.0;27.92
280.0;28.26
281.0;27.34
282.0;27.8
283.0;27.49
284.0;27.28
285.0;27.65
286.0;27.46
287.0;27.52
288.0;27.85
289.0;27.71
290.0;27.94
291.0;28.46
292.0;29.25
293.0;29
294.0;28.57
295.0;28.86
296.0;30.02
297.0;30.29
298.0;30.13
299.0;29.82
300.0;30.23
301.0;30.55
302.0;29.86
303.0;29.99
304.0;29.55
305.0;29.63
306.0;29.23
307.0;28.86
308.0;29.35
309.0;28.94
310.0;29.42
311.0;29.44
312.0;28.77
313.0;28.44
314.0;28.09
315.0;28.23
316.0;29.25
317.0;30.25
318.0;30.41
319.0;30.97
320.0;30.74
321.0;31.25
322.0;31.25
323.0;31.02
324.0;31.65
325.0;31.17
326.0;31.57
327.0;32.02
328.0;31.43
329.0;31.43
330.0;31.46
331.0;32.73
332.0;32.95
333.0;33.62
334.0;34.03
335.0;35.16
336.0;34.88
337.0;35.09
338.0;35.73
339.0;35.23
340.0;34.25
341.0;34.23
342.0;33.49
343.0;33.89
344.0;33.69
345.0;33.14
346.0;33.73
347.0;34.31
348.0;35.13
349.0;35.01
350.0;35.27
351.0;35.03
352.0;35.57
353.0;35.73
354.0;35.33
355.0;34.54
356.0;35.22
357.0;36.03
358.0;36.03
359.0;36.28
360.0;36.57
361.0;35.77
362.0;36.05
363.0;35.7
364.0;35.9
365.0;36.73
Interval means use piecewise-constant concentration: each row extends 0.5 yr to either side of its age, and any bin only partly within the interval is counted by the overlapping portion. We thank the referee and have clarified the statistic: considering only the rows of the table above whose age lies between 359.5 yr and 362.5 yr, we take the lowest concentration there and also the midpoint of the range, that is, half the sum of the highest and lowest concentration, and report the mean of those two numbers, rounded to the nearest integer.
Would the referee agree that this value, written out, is 36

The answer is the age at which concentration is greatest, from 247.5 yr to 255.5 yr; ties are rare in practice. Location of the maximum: 248.0 yr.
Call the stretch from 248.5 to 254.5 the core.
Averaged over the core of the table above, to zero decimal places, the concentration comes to 26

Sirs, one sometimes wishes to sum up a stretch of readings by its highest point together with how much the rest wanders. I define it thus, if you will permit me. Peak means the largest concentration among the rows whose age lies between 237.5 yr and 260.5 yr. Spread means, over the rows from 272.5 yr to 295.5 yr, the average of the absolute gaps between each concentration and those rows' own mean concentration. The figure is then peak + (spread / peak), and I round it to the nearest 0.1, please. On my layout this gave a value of 27.2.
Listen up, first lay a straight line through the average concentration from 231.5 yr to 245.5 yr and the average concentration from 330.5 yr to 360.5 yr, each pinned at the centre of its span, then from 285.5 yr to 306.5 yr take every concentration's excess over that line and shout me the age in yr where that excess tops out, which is 297.0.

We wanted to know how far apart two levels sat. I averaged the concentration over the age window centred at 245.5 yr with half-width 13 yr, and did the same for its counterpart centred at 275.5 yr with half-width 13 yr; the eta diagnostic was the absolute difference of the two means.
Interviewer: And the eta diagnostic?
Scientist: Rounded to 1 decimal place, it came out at 1.7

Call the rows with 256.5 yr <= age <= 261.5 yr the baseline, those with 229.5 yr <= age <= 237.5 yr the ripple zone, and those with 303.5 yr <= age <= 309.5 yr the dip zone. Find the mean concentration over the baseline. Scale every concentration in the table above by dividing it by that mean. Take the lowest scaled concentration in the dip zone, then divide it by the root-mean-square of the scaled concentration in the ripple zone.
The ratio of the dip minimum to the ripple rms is 1.10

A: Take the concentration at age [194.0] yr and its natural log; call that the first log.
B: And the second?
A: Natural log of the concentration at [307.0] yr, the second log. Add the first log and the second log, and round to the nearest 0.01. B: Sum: 6.81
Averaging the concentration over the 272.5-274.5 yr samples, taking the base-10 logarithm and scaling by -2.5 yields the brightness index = -3.60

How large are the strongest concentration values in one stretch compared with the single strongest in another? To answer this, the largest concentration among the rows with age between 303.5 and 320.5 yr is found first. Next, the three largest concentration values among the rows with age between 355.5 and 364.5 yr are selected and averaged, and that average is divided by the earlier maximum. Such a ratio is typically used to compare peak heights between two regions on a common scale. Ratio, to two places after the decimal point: 1.17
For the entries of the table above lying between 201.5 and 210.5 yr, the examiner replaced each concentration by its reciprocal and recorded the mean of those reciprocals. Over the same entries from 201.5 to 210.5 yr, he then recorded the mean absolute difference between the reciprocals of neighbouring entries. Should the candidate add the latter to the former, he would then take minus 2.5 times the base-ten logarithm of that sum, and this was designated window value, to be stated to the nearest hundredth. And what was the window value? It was 3.61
